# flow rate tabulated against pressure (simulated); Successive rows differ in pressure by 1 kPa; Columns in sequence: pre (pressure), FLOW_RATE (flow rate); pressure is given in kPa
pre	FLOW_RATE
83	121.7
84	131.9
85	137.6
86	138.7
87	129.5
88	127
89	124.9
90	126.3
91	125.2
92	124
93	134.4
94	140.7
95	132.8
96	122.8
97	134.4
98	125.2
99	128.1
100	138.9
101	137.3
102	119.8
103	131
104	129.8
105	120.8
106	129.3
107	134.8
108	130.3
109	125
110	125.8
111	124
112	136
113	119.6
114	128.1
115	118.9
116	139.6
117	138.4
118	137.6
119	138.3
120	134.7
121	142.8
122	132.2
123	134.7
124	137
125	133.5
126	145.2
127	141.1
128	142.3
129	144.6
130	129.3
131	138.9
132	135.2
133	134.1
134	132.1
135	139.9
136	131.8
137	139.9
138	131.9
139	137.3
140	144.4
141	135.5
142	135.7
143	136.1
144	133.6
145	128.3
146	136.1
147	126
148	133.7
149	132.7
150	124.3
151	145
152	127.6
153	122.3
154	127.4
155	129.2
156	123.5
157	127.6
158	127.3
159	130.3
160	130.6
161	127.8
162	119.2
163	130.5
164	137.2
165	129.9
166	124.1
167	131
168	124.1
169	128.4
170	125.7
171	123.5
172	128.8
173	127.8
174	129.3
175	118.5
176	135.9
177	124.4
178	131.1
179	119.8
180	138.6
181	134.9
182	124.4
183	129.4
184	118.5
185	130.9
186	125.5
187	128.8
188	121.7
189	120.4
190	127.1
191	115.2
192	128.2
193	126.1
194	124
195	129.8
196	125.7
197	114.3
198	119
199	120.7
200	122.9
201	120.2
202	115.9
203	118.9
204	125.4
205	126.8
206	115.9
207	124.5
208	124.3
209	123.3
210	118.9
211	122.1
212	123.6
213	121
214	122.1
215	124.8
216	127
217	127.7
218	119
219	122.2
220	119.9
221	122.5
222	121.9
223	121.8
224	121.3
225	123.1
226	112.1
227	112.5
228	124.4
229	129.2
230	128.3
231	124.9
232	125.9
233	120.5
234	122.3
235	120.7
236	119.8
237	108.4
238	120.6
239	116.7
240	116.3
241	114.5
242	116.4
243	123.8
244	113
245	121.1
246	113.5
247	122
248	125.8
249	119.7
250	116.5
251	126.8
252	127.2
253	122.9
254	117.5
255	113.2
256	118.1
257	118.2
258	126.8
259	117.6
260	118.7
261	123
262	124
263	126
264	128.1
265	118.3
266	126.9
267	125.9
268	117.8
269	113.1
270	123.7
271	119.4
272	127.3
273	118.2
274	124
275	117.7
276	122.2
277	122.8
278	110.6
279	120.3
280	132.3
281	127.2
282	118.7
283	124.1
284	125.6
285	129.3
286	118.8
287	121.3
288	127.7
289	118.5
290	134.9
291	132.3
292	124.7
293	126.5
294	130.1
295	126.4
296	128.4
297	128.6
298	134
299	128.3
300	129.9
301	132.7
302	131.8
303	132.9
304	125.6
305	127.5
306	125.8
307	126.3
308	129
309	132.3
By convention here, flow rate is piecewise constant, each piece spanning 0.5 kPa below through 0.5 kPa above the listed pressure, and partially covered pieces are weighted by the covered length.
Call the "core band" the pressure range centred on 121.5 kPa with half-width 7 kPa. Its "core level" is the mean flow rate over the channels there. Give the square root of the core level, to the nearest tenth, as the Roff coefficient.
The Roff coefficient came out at 11.7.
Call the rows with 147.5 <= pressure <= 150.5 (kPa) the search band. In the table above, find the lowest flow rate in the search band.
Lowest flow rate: 124.3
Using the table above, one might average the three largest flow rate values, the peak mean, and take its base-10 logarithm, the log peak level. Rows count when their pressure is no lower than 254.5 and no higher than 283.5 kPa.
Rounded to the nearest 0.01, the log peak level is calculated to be 2.11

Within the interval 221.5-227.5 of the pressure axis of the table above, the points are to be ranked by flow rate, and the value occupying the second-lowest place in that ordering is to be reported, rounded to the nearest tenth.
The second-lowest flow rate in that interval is 112.5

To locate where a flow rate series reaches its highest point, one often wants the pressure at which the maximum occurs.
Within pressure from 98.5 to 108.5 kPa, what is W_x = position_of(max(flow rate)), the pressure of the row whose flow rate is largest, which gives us 100 kPa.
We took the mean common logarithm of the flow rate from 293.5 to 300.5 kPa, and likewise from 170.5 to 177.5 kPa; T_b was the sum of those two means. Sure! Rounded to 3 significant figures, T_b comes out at 4.21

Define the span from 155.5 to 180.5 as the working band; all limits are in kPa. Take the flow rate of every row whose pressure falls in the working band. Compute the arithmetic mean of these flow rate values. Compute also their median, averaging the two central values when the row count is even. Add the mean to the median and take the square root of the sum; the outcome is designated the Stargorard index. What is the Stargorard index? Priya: 16.0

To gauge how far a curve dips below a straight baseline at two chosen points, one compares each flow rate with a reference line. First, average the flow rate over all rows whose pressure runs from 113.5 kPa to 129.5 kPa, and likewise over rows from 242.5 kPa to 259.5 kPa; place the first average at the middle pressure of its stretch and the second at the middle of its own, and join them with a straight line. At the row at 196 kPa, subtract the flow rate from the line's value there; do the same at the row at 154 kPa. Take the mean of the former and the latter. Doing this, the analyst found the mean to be 3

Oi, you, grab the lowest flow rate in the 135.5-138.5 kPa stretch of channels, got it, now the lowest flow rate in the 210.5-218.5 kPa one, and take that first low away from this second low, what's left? -13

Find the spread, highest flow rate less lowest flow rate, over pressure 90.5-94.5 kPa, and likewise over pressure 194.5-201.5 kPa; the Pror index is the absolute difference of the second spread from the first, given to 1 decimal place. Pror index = 1.2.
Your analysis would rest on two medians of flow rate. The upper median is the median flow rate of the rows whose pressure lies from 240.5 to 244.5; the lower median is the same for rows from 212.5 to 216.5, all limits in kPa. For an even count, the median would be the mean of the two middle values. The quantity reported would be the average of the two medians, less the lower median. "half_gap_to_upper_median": -4.0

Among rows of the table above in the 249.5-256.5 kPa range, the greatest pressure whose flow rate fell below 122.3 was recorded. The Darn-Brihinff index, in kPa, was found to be 256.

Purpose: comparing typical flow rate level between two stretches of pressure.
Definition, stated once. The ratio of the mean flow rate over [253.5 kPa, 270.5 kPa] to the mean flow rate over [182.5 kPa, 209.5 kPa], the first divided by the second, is 0.98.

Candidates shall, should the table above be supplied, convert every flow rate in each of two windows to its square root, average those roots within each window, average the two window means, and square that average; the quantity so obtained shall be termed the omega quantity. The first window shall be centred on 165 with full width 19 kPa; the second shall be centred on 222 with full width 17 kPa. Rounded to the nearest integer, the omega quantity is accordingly 125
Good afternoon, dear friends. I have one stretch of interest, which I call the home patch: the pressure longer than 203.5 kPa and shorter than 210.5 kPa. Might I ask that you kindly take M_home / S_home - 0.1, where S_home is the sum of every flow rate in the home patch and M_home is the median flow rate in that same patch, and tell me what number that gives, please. 0.045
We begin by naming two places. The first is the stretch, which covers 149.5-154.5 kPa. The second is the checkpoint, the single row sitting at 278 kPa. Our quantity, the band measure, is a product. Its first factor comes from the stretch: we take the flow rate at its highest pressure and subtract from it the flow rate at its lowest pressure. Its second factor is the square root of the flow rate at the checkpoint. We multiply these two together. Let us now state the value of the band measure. 33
